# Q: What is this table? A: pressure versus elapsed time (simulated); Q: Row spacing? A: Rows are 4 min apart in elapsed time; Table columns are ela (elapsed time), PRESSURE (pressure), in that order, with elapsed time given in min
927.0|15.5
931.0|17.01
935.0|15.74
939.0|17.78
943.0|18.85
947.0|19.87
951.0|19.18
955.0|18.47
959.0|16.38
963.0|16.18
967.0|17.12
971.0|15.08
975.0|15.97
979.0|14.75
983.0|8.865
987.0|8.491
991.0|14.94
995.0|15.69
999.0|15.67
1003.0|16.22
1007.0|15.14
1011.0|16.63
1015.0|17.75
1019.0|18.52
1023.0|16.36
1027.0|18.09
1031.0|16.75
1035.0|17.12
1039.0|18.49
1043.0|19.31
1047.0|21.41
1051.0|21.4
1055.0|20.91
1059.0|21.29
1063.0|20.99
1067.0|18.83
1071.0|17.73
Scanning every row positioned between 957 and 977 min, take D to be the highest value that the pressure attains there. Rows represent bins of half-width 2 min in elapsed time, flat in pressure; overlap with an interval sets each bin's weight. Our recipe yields 17.12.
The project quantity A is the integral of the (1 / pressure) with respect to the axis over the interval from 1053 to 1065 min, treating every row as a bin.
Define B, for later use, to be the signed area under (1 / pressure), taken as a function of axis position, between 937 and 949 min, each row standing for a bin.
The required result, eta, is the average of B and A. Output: 0.60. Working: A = 0.57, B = 0.64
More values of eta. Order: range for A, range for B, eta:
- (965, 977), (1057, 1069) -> 0.67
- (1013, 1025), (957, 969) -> 0.71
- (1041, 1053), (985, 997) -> 0.79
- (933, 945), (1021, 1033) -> 0.70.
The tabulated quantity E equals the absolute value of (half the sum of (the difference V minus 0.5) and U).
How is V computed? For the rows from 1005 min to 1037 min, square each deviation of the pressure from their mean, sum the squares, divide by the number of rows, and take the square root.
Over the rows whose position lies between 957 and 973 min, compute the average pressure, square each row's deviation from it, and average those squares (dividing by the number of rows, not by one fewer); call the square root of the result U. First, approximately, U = 0.73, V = 1.01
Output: 0.62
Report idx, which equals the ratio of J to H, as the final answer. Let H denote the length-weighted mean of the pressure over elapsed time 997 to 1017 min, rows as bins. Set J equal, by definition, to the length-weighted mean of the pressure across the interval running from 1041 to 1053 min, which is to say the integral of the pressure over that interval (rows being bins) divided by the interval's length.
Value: 1.27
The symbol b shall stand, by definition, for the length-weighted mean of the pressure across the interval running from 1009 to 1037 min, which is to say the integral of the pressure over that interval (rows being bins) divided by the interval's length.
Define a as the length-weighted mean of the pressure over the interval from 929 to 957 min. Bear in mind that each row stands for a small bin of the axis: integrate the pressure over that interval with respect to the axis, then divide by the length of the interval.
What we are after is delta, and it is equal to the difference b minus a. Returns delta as -0.8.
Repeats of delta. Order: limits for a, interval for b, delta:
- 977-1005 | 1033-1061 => 6.5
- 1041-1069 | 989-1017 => -4.6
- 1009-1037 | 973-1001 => -3.8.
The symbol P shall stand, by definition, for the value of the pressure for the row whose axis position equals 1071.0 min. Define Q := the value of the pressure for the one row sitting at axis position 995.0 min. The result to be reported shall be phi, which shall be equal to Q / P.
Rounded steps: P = 17.73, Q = 15.69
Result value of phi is 0.88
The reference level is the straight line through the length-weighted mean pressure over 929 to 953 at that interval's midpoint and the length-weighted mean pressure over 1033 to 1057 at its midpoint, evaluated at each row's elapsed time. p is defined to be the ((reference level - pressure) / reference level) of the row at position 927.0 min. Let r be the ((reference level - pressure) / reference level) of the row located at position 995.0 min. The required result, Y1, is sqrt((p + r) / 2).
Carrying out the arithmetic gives 0.4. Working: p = 0.13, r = 0.17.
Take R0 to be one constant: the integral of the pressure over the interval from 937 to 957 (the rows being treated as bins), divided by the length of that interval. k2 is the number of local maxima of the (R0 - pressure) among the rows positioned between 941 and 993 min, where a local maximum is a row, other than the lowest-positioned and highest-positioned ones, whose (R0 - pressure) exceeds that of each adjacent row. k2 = 3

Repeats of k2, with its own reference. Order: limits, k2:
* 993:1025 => 2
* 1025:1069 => 2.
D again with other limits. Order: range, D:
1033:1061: 21.41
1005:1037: 18.52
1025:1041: 18.49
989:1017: 17.75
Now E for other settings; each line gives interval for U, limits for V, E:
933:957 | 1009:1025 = 0.84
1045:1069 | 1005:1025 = 0.79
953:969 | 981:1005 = 1.85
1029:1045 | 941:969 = 0.94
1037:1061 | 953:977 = 0.85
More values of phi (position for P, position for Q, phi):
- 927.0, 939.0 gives 1.15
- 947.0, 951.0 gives 0.97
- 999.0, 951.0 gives 1.22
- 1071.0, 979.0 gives 0.83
